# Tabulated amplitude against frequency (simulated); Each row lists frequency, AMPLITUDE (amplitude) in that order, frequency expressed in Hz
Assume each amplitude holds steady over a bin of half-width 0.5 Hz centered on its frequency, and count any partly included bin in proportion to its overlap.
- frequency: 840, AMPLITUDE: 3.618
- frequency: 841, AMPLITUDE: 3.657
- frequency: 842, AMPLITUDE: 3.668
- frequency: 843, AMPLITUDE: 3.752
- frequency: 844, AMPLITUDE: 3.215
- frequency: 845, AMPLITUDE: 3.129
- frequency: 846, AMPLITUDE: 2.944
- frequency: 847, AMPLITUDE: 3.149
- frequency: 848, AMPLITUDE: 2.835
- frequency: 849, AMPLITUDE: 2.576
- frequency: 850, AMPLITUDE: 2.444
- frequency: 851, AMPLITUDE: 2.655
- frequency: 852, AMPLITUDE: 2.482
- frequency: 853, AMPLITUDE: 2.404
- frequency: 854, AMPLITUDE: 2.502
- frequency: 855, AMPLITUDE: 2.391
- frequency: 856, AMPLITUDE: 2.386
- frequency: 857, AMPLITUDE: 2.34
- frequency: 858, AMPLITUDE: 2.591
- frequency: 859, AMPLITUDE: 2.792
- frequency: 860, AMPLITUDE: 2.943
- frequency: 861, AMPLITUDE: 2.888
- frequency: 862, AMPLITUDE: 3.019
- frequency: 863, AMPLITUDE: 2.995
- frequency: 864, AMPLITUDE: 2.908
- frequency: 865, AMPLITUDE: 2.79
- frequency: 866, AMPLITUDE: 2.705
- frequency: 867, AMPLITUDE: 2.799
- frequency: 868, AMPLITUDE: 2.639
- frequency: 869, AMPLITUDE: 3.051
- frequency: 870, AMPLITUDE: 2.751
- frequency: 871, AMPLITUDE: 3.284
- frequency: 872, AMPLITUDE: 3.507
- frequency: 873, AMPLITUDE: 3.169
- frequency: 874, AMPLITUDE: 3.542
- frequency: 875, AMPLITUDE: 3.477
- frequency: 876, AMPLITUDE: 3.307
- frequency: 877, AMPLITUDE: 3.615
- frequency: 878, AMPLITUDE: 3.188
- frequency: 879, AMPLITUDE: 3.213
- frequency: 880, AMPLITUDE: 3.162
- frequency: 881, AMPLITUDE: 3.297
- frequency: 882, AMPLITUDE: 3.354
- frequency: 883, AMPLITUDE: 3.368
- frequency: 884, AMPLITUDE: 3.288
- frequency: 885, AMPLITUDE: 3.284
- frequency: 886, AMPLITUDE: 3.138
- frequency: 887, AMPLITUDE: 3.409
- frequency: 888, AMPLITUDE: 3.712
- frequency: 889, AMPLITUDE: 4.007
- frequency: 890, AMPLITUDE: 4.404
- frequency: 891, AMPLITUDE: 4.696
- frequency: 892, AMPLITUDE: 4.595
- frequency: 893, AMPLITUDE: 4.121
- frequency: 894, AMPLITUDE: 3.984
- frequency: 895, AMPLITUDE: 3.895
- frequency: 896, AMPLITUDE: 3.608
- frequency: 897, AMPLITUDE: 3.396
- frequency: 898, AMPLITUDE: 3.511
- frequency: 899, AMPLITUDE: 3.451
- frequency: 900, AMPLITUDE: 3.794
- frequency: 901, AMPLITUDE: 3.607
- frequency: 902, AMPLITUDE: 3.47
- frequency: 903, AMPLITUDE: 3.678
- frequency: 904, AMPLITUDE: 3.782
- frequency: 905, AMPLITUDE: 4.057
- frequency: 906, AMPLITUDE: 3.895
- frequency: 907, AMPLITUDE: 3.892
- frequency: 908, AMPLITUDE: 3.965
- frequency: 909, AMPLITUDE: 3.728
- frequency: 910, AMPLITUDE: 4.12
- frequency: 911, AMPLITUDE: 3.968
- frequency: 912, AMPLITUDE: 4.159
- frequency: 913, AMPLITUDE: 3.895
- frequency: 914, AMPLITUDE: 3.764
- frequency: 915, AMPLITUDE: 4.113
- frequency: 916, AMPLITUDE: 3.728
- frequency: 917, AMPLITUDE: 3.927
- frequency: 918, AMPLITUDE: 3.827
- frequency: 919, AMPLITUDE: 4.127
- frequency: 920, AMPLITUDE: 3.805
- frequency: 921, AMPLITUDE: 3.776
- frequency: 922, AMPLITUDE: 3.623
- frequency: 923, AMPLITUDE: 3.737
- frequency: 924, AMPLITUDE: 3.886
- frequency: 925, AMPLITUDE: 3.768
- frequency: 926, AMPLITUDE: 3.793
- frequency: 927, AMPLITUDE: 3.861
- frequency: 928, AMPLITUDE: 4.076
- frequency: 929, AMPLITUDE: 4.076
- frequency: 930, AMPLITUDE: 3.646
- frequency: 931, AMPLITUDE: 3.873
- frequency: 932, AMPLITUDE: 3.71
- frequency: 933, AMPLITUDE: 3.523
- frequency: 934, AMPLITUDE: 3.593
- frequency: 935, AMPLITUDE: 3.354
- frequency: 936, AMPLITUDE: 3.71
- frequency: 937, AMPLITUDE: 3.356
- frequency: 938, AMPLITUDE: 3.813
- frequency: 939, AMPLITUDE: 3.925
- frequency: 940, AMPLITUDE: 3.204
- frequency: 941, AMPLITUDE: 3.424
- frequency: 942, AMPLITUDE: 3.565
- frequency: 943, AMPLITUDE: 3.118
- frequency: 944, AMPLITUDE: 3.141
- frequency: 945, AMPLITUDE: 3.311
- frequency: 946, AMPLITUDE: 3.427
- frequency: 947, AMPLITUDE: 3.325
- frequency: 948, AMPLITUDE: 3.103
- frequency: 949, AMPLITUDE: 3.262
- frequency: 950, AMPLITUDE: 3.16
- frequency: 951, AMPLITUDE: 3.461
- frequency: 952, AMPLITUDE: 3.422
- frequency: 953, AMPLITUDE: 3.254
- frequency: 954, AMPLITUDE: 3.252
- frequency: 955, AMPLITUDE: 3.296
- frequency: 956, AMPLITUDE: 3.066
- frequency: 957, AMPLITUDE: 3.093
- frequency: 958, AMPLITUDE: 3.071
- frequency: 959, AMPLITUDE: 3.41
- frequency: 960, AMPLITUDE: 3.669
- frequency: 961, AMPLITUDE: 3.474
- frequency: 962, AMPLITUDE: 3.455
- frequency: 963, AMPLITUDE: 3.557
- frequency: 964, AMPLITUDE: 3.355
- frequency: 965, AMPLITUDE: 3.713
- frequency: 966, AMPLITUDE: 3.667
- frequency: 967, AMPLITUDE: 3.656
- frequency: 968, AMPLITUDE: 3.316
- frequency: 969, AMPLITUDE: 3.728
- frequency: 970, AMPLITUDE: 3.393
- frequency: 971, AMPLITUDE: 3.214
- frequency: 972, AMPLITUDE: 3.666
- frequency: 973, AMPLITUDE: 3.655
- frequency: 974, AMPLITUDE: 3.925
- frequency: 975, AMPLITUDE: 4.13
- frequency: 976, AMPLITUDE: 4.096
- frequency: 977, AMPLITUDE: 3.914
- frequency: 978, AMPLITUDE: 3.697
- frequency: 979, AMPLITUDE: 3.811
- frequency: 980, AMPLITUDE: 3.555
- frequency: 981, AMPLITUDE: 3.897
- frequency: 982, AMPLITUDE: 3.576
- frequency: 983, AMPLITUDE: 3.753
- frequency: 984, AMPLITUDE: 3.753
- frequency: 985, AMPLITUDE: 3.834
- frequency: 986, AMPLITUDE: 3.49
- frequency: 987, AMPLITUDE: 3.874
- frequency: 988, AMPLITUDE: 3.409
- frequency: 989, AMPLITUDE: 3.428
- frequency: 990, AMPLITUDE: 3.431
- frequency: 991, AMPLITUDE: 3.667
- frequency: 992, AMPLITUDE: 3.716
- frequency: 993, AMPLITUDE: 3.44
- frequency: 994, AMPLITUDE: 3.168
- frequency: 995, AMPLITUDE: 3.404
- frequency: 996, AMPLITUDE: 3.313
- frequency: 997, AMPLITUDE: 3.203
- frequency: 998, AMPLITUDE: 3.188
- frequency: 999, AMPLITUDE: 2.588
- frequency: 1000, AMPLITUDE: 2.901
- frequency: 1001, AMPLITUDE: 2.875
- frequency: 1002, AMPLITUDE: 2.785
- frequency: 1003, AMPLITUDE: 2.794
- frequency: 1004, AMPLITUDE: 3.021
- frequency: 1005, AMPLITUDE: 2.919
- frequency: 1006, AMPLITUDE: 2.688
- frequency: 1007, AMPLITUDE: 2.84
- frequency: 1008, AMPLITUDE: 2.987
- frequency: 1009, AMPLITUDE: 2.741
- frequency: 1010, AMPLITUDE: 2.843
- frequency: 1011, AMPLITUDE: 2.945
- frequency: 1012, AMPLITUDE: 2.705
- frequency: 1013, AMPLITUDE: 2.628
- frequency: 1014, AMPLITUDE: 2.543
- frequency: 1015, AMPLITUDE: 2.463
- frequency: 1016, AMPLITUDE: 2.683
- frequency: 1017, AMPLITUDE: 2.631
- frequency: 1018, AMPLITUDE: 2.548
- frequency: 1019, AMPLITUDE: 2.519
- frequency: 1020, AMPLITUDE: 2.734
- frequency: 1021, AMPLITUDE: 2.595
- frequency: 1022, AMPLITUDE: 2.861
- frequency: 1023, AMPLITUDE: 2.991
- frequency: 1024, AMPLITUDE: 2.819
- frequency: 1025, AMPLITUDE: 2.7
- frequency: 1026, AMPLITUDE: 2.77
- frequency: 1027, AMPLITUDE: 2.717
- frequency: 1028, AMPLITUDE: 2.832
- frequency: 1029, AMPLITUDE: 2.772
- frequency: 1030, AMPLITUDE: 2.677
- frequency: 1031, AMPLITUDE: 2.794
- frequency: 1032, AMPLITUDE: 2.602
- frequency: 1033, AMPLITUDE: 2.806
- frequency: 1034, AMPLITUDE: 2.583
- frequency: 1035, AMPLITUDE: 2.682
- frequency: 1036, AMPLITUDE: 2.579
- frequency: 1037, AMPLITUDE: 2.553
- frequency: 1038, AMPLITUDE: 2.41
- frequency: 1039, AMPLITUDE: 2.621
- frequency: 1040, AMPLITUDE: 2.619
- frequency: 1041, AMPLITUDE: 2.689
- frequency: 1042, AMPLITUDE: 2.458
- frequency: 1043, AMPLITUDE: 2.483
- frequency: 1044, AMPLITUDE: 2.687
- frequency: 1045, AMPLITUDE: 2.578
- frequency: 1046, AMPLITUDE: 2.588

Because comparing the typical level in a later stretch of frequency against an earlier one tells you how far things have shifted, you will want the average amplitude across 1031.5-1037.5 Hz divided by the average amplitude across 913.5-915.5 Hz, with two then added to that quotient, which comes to 2.67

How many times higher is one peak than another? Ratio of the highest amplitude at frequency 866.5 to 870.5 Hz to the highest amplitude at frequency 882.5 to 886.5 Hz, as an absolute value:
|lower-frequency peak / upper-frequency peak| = 0.91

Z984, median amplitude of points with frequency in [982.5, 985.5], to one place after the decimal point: 3.8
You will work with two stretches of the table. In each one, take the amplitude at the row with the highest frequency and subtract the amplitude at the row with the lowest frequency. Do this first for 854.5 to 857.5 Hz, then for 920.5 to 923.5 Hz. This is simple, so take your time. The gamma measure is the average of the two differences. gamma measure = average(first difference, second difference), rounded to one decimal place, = 0.0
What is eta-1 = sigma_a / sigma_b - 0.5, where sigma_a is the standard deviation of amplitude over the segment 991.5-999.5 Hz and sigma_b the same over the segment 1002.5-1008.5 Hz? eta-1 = 2.1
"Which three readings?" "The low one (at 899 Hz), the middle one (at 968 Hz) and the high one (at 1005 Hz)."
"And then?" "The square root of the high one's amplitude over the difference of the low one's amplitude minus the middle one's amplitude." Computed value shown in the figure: 4.6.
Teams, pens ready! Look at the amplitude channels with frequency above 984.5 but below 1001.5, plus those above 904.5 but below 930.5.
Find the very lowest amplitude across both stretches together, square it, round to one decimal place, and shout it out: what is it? 6.7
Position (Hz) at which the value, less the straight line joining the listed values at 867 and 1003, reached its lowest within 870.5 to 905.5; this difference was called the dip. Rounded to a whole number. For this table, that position 886 Hz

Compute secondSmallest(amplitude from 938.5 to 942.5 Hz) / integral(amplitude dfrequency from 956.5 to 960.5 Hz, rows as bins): 0.259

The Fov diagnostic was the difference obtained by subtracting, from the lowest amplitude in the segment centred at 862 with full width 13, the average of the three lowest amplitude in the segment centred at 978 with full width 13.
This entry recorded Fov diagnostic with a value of -1.3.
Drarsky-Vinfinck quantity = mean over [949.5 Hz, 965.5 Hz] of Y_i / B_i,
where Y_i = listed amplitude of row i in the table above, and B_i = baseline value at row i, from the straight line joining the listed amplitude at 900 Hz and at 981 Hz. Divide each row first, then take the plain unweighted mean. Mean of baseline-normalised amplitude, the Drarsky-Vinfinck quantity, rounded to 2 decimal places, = 0.87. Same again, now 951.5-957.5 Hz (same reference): 0.84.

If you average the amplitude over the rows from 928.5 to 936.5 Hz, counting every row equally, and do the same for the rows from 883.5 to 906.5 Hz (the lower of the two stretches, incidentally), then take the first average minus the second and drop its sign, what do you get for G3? 0.09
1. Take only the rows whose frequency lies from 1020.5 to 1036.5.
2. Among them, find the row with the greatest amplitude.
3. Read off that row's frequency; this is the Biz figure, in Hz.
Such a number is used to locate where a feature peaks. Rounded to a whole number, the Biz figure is 1023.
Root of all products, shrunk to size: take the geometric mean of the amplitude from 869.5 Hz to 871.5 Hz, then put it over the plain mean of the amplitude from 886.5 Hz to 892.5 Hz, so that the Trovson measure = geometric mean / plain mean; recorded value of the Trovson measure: 0.73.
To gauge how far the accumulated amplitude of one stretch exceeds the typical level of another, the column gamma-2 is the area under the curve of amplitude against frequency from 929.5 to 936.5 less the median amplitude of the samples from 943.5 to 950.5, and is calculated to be 22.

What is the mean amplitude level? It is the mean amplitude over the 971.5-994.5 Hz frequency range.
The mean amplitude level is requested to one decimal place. 3.7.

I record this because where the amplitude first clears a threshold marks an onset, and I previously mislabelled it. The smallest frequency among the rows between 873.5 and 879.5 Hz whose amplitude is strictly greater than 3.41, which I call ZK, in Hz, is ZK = 874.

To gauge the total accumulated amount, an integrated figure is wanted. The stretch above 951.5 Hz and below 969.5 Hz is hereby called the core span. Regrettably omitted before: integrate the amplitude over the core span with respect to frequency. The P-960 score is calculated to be 61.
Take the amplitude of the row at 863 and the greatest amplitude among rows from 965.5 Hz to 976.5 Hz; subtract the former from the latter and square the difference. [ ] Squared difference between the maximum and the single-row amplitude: 1.3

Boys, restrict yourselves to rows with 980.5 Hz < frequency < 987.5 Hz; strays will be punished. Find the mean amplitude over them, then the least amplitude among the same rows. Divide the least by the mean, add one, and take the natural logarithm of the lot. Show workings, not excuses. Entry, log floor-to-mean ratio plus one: 0.659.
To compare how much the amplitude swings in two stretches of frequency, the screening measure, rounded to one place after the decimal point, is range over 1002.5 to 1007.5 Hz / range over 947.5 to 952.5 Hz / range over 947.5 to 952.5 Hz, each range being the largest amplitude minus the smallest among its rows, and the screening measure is 2.6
